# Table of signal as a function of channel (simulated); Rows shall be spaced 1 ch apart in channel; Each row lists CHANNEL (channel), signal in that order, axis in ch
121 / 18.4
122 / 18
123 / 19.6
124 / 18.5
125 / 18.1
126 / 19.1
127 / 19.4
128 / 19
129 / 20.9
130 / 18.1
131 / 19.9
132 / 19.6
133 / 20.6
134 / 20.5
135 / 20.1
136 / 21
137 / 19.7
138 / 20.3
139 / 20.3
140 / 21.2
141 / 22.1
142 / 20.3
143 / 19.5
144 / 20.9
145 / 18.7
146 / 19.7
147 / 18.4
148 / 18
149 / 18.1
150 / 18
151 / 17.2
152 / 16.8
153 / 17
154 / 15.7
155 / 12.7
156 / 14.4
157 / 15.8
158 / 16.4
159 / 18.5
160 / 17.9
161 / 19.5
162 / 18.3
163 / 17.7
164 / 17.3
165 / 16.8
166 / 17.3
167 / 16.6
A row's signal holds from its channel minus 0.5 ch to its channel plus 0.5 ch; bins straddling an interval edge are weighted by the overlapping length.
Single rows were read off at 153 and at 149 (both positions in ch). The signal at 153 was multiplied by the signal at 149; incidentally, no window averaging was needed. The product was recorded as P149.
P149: 308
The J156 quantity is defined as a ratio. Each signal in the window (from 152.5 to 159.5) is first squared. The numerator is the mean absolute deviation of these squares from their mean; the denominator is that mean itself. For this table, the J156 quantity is 0.16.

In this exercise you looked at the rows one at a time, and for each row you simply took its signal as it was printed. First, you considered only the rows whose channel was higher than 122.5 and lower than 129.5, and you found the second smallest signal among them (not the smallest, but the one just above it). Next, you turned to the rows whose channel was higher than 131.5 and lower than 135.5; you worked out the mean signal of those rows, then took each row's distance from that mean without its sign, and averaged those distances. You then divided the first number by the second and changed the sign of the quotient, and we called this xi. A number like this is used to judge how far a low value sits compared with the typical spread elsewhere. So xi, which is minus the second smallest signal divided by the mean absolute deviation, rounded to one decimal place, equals -52.9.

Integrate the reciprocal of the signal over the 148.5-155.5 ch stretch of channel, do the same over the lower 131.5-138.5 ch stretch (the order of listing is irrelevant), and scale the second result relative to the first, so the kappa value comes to 0.80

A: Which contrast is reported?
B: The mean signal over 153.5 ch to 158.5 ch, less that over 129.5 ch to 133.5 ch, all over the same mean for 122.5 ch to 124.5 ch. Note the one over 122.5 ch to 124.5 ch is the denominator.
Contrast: -0.24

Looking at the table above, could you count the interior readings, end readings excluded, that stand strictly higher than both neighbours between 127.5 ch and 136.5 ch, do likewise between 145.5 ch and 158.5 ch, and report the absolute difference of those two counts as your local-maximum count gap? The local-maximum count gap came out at 1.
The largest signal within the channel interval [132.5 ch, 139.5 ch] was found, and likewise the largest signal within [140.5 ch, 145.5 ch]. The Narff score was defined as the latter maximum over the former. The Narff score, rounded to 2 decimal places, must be 1.05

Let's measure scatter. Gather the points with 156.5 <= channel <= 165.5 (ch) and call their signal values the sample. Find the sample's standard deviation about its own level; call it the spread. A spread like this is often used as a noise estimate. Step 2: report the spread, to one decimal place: 1.1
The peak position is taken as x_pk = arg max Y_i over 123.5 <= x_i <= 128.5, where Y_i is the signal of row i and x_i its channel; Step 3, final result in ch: 127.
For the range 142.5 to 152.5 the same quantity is 144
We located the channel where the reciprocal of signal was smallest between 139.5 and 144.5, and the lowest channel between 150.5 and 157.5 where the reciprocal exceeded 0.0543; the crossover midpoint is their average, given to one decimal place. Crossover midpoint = 146.0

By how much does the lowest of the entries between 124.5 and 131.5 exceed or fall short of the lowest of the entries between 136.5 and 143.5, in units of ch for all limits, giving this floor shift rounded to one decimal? -1.4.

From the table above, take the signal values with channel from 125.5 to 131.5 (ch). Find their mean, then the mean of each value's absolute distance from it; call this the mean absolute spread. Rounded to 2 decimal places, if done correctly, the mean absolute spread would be 0.67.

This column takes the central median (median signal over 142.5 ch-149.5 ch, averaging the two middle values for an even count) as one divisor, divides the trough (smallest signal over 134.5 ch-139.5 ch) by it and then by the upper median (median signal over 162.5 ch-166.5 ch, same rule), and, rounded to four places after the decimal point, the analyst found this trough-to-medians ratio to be 0.0609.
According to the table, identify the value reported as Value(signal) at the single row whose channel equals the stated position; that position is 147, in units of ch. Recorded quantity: 18.4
